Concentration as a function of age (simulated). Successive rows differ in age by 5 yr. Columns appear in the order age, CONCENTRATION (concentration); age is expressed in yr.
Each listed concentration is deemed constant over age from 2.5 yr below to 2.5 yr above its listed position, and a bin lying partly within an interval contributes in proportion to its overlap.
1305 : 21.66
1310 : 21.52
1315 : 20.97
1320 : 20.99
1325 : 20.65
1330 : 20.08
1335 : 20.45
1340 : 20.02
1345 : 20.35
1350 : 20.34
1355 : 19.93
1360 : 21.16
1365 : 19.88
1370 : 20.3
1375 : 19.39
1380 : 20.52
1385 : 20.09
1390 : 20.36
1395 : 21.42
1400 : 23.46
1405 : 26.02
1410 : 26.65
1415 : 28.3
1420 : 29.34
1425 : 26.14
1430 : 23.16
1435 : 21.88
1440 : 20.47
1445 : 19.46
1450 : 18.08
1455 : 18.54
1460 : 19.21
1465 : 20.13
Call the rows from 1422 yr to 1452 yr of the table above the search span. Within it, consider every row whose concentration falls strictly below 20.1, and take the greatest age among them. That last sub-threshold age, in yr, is 1450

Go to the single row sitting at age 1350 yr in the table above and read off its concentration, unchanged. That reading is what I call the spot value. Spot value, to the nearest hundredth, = 20.34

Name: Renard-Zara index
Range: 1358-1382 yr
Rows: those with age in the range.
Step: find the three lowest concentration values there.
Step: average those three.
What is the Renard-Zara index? 19.9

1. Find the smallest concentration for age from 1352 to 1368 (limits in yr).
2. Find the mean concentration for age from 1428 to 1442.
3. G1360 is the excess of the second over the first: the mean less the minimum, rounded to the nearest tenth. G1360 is 2.0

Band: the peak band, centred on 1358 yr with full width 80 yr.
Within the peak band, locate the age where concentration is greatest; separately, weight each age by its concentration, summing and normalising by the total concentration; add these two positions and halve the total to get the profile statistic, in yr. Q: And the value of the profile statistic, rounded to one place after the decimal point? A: 1376.2 yr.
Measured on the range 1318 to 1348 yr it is 1326.2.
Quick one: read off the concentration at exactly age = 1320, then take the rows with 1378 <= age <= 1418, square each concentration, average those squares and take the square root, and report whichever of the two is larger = 23.5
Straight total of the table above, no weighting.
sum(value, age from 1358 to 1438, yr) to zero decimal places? 368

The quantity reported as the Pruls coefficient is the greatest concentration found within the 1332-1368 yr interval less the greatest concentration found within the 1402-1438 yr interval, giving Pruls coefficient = -8.2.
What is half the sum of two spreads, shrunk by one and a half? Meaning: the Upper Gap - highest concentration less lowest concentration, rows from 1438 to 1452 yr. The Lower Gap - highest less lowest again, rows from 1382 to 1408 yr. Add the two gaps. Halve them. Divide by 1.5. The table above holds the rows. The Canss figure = 2.8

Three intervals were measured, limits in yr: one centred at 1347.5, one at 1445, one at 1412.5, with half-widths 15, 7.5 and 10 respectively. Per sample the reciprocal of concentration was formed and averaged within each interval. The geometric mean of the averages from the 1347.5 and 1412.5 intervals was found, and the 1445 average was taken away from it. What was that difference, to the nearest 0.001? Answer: -0.010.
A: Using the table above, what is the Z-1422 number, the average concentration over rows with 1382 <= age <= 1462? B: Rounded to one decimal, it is 22.7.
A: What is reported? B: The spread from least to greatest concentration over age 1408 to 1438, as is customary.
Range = 7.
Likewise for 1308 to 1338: 1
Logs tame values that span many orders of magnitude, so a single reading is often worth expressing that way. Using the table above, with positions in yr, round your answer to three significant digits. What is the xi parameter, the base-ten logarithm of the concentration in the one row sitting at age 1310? 1.33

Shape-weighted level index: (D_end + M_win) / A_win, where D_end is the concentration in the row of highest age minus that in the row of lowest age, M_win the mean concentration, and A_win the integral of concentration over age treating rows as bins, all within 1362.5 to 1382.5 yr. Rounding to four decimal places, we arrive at 0.0516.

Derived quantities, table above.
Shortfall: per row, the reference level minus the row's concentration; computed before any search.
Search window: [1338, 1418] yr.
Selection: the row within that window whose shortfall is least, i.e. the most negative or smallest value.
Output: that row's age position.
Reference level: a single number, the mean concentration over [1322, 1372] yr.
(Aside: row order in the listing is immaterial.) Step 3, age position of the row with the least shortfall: 1415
